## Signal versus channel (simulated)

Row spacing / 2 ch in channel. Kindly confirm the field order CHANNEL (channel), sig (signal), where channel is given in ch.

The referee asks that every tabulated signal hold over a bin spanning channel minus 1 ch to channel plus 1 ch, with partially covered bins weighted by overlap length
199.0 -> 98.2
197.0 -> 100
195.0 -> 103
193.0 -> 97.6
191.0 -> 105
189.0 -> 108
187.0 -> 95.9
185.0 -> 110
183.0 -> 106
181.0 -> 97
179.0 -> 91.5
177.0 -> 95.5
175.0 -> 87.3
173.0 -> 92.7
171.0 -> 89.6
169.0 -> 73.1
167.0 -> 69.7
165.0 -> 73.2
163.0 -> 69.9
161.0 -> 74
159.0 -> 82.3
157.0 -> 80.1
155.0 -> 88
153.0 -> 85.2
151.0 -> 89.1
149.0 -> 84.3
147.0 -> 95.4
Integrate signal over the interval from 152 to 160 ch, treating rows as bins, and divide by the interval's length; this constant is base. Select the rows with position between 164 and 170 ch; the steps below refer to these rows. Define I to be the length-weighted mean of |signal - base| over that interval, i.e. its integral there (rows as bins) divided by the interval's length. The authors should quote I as 12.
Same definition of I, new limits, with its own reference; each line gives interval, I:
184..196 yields 19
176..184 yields 14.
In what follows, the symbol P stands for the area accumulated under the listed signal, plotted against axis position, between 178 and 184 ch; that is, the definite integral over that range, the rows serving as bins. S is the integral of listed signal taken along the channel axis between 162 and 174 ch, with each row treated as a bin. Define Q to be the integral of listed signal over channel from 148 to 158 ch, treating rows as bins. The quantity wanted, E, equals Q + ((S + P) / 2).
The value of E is 1616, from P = 589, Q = 853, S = 936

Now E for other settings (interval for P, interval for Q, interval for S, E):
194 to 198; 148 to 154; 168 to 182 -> 1347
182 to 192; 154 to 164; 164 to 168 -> 1456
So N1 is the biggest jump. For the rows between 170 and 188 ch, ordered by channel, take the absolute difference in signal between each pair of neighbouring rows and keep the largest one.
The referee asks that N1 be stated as 14.1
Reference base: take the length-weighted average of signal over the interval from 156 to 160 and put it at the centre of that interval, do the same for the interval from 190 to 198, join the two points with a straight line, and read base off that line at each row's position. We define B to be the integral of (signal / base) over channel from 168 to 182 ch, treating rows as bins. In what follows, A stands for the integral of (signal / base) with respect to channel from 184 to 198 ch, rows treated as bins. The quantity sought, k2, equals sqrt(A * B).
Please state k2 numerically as 14.1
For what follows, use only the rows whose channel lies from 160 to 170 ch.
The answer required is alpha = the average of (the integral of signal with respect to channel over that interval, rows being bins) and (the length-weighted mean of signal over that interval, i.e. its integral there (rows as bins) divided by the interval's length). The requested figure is 396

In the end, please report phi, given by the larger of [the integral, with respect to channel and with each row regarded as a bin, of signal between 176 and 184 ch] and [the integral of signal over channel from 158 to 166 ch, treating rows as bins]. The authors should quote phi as 780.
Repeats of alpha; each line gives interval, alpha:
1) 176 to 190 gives 754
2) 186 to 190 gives 255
